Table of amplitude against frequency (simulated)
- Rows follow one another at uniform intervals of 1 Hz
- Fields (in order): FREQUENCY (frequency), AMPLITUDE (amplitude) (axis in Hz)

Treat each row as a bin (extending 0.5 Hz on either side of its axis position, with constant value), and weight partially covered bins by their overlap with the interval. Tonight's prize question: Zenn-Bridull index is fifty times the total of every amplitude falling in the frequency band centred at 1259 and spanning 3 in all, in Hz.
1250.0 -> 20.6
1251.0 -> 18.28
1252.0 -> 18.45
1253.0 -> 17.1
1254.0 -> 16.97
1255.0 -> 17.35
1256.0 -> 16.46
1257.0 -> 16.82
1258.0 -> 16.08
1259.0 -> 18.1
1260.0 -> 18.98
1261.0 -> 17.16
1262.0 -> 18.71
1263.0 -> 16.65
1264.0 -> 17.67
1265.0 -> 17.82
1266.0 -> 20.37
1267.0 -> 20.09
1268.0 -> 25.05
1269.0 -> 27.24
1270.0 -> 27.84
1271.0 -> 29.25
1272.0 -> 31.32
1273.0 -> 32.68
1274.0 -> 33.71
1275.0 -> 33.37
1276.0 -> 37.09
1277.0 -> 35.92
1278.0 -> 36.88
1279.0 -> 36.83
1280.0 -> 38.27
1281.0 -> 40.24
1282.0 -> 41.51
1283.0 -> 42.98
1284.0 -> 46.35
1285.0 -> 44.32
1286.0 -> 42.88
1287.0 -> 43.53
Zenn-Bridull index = 2658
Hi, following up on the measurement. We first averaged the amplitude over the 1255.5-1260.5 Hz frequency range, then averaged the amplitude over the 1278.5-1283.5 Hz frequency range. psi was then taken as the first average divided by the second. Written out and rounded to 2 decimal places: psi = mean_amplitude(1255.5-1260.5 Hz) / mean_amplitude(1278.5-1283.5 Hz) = 0.43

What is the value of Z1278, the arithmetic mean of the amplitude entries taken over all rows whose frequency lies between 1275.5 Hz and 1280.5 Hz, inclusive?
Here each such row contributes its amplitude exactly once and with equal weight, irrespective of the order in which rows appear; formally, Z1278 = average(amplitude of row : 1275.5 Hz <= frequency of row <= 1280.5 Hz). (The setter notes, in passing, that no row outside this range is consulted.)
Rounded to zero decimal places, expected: 37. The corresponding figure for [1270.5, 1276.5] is 33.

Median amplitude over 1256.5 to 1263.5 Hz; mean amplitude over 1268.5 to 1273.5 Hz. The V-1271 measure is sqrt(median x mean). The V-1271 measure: 22.6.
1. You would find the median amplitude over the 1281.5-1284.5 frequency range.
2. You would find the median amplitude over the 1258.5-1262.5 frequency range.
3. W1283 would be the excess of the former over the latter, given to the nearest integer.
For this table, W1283 25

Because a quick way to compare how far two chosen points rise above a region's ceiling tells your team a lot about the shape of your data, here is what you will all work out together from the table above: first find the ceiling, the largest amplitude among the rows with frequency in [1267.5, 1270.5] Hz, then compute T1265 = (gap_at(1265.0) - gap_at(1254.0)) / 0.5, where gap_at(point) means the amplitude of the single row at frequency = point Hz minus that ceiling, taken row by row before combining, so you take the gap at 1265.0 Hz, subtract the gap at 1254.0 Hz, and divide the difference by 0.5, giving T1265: 1.7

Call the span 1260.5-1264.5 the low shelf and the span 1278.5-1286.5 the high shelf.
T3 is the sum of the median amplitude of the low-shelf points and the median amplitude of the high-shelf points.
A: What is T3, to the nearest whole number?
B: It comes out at 60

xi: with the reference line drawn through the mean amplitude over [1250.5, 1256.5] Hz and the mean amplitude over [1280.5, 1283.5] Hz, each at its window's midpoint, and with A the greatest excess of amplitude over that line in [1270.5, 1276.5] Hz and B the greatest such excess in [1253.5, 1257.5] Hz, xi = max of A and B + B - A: -1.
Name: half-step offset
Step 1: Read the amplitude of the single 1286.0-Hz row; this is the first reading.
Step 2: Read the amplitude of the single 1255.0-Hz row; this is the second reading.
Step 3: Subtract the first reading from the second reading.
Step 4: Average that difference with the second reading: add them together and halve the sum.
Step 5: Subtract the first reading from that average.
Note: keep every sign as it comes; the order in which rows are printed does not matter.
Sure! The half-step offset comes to -47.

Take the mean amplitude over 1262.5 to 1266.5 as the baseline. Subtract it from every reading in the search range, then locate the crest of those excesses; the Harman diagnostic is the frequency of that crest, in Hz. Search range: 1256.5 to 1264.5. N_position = 1260.0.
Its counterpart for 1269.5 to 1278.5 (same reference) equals 1276.0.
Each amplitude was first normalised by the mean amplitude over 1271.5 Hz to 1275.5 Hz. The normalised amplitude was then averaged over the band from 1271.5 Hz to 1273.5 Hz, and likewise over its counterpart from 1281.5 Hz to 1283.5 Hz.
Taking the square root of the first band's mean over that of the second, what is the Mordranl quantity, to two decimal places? 0.87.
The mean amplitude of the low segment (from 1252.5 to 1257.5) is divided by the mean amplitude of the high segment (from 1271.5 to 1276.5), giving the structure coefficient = 0.50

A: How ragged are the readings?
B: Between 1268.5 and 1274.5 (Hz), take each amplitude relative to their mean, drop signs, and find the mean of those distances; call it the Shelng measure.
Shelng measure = 2.2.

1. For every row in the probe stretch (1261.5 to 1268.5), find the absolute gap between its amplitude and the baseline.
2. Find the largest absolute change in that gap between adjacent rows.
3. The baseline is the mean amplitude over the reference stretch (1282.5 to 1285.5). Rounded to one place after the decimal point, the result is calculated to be 5.0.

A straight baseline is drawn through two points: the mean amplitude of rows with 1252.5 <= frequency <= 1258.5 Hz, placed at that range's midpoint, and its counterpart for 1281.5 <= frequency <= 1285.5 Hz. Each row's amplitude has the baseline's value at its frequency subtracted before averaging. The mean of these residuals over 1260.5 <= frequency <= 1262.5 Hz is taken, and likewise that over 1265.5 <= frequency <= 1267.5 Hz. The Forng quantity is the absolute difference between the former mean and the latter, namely 3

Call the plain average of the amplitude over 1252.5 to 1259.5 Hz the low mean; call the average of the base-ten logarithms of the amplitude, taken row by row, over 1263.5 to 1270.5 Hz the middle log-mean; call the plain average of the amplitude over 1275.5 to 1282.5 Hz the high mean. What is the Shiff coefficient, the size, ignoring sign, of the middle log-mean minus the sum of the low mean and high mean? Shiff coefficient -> 54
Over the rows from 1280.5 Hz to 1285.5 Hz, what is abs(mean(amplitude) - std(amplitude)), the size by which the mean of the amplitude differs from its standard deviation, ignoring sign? 41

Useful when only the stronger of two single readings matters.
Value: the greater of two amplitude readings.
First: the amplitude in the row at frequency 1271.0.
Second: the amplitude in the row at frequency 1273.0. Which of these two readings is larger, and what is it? 33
